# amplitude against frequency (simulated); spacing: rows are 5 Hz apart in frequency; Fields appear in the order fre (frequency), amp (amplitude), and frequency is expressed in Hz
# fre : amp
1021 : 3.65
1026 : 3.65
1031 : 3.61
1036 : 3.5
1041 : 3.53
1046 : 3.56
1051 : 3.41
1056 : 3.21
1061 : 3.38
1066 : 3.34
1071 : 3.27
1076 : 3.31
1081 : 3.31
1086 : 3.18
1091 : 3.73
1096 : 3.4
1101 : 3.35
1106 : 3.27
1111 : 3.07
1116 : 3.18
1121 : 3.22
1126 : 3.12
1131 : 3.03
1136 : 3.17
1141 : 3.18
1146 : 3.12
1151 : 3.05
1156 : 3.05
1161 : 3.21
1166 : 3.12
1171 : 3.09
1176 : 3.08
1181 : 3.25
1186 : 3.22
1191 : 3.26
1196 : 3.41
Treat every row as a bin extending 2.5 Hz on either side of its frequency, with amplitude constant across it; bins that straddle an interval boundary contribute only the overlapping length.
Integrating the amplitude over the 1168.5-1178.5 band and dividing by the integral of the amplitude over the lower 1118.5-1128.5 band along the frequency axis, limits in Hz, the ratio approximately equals 0.97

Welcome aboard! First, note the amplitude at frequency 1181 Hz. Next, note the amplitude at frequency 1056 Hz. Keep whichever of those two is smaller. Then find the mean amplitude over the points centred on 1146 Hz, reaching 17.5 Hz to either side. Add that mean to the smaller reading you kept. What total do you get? 6.33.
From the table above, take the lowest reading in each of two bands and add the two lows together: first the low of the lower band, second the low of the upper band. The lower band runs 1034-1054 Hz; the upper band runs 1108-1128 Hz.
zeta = 6.5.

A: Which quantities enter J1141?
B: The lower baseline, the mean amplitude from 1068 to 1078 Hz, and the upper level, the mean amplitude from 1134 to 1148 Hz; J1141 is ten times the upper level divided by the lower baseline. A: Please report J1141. 9.59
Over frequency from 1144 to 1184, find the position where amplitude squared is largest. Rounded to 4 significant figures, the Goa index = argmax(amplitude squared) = 1181 Hz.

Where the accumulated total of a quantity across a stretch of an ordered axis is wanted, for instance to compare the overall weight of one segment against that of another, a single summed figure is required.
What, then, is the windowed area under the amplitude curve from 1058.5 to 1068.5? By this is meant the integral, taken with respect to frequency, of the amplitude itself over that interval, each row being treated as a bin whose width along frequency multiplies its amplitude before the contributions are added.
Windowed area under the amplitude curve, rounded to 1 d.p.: 33.6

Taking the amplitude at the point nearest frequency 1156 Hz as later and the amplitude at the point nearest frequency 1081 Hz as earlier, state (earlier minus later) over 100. 0.0026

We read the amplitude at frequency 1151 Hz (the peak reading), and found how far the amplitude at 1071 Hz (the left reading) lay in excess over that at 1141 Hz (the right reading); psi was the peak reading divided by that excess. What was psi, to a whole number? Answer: 34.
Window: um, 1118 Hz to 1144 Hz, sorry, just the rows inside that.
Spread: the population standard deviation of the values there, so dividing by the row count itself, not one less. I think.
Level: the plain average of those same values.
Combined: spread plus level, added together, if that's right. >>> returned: 3.21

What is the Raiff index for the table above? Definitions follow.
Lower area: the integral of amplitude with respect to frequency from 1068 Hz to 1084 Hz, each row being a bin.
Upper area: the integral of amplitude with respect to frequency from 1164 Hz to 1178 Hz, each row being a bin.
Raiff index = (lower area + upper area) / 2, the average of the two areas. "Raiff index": 48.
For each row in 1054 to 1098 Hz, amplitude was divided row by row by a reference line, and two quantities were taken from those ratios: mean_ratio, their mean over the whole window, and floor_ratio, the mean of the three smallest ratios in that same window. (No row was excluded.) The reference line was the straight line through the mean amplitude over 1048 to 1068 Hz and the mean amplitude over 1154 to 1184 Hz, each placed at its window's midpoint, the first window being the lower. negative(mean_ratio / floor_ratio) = -1.04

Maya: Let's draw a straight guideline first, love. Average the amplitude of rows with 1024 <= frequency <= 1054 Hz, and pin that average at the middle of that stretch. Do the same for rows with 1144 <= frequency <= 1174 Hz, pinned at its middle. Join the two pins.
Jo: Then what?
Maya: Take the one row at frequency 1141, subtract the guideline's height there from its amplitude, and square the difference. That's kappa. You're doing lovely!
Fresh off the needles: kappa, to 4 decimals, 0.0001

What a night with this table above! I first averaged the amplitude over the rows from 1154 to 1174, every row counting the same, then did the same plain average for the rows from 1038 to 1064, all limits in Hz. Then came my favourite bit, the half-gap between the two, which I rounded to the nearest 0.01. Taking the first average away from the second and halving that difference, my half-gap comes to 0.15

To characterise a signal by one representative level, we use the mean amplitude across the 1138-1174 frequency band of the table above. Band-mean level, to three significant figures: 3.12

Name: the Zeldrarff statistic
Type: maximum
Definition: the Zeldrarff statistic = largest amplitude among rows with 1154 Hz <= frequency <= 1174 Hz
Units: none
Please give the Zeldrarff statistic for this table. 3.21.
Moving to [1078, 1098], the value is 3.73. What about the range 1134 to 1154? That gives 3.18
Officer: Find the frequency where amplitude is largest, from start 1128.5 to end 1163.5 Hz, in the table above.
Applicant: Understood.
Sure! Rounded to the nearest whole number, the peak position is 1161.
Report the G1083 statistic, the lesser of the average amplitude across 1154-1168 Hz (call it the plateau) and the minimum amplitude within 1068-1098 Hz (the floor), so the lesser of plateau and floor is 3.13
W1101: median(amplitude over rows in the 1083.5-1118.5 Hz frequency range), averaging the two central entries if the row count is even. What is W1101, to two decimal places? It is 3.27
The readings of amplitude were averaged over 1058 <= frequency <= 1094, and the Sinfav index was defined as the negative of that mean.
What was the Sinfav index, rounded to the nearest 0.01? -3.36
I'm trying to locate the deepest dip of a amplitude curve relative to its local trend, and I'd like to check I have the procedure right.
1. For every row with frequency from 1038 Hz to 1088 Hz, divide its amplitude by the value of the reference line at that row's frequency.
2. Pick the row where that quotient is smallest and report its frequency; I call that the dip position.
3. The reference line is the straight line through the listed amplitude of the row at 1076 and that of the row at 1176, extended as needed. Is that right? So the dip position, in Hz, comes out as 1056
